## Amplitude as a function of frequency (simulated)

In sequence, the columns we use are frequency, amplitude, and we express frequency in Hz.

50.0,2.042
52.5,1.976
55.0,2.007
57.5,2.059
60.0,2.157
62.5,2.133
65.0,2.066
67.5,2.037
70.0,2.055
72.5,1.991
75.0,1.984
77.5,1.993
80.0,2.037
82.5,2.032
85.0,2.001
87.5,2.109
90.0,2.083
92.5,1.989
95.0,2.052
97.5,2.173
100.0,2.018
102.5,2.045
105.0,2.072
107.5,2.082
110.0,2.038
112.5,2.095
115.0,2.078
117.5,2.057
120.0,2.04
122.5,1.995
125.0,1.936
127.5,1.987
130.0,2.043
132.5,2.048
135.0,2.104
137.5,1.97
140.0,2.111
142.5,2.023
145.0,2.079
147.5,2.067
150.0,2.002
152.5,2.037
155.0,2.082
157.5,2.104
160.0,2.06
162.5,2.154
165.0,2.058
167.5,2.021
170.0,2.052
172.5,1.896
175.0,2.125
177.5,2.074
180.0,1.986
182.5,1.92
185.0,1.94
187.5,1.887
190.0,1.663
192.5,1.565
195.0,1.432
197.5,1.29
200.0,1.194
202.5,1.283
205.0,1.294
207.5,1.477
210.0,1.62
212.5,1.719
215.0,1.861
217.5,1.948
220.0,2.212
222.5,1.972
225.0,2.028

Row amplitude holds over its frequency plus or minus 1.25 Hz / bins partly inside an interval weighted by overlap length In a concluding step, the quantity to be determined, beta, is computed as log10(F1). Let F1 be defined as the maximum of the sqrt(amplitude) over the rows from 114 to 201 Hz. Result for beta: 0.167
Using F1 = 1.47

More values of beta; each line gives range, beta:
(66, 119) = 0.169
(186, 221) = 0.172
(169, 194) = 0.164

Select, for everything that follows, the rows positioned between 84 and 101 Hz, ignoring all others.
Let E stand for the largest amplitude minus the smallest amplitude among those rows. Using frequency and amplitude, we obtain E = 0.184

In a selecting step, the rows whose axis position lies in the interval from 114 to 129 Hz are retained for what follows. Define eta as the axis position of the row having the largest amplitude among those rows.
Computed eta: 115.0 Hz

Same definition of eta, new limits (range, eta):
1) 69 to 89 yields 87.5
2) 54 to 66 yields 60.0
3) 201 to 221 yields 220.0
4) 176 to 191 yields 177.5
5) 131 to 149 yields 140.0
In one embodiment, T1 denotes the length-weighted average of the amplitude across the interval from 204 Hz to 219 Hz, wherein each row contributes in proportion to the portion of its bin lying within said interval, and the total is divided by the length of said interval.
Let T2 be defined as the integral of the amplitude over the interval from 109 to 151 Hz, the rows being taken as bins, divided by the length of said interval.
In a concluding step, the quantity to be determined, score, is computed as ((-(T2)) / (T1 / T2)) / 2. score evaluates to -1.25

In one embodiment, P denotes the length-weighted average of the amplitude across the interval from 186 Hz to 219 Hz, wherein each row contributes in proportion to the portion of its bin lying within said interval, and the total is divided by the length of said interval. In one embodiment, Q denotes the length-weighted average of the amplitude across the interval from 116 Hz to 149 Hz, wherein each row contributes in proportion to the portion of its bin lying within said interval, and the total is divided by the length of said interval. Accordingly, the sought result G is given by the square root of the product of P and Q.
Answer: 1.78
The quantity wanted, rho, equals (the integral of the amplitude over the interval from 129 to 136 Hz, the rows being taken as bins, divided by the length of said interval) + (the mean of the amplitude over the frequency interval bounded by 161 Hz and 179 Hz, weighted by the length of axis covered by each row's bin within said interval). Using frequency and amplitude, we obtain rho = 4.12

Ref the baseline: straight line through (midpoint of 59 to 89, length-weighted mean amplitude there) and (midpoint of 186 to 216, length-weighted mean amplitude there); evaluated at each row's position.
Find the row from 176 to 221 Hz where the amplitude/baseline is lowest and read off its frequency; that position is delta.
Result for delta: 200.0 Hz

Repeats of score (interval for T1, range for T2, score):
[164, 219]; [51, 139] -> -1.20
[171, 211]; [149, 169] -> -1.28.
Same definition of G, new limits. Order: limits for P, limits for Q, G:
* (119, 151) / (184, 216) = 1.77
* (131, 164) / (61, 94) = 2.05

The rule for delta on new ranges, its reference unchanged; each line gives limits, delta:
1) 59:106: 72.5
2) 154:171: 155.0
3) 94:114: 100.0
